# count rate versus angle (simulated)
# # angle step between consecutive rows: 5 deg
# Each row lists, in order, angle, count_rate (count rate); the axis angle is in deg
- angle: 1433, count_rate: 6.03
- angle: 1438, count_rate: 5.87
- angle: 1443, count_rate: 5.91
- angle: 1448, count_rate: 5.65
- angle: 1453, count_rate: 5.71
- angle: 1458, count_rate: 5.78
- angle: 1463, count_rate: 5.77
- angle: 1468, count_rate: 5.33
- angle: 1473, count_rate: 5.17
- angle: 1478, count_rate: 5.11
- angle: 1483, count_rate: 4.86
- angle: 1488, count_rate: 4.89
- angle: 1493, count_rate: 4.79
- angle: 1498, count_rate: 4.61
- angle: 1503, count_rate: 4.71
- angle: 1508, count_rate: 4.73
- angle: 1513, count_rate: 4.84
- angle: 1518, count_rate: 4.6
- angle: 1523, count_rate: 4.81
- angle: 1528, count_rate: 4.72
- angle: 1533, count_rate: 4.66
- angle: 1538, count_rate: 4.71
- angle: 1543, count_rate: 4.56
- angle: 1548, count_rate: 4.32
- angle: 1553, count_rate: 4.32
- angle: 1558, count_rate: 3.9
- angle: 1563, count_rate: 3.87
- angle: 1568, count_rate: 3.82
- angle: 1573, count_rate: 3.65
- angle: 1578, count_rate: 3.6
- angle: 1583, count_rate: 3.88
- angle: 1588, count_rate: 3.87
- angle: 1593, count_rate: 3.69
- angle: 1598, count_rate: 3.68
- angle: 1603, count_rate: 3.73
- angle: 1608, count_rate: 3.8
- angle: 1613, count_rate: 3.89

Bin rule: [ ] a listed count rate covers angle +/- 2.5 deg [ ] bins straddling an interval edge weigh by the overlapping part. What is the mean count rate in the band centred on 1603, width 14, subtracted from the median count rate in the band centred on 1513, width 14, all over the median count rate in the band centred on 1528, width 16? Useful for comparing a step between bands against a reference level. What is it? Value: 0.21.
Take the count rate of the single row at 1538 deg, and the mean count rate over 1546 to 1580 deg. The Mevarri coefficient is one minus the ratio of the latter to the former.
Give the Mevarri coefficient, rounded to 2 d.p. 0.17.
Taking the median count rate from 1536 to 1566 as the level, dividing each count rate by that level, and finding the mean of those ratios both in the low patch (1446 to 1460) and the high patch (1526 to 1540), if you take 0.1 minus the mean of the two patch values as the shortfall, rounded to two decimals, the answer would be -1.10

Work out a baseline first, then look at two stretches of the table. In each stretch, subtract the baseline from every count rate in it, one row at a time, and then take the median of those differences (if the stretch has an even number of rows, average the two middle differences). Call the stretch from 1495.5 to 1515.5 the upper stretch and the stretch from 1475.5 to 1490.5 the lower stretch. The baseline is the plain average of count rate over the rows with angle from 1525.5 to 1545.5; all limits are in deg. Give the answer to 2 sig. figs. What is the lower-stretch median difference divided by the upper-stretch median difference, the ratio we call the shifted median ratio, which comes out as 4.0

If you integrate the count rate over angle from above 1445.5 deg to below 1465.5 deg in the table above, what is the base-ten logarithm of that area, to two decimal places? 2.06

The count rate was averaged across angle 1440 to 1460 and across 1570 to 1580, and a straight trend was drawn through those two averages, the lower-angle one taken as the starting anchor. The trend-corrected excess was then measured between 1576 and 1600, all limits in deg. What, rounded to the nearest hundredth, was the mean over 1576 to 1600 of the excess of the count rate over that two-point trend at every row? 0.33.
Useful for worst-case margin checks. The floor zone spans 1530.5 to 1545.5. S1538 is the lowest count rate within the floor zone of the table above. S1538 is 4.56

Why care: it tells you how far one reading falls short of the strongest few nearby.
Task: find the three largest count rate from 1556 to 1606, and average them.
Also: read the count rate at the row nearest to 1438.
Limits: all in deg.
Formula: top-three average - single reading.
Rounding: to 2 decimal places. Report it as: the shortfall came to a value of -1.99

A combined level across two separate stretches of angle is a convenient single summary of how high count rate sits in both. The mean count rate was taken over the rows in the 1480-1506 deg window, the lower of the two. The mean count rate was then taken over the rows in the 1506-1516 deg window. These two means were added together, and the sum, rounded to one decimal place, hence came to 9.6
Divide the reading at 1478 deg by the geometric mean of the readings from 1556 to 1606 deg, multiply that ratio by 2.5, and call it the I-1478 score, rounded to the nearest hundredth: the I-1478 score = 3.39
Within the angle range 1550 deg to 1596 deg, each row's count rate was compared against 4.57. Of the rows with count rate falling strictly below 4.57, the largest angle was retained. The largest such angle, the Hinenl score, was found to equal 1593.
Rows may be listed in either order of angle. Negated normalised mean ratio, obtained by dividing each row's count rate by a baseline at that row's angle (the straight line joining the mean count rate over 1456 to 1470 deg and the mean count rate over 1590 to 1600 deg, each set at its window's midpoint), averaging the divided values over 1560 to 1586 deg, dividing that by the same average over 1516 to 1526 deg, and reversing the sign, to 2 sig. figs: -0.95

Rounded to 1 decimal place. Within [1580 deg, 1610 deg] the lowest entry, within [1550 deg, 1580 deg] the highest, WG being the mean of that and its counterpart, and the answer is 4.0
